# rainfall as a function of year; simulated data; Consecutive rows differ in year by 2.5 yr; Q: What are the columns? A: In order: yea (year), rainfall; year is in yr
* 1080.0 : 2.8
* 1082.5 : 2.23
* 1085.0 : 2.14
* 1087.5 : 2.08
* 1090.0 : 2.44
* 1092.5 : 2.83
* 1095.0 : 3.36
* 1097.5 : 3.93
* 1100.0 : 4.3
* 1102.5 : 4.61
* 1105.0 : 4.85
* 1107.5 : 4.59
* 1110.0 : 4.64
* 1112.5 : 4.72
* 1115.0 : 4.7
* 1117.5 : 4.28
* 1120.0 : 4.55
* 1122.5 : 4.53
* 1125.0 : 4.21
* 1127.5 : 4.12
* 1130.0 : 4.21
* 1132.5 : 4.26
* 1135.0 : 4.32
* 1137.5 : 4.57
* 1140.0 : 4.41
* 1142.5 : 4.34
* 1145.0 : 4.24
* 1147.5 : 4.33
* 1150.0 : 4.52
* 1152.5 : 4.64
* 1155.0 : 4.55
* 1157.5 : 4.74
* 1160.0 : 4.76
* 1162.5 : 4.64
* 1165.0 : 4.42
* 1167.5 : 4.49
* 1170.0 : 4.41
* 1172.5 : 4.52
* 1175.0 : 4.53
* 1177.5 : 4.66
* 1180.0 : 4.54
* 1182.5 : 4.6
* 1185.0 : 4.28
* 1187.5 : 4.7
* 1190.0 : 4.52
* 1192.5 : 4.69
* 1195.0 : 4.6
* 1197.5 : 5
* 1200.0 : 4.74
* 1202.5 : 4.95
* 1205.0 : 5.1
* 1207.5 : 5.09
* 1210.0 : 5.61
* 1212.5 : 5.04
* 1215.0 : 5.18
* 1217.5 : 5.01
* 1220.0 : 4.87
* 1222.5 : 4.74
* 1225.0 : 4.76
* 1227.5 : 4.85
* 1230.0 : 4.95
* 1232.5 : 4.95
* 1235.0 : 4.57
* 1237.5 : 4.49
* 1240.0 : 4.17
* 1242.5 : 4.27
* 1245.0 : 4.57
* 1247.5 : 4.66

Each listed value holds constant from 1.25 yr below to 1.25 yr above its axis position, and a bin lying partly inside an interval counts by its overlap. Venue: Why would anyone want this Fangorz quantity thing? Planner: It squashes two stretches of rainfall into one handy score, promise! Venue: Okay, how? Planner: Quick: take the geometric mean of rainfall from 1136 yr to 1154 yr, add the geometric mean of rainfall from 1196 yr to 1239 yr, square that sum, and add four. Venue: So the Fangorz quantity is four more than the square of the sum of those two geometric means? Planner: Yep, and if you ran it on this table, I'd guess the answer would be 92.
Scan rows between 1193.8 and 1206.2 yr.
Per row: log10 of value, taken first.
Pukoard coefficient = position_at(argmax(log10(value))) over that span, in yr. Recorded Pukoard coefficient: 1205.0 yr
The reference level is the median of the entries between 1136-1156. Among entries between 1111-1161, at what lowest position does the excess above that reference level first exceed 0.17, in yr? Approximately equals 1112.5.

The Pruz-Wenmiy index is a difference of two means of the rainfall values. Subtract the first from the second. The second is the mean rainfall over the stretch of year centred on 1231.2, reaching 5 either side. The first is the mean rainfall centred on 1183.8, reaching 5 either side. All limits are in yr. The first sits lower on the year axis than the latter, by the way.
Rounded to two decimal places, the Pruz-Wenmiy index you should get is 0.30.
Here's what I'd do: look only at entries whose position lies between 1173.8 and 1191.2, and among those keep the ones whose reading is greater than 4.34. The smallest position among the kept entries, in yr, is 1175.0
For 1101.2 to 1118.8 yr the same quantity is 1102.5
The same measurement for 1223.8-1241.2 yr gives 1225.0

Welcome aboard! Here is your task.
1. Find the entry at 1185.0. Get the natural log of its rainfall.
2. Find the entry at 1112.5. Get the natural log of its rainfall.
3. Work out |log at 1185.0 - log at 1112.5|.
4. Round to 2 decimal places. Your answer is 0.10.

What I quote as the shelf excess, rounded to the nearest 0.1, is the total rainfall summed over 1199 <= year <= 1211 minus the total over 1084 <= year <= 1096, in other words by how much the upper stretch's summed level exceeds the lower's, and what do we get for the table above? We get 12.6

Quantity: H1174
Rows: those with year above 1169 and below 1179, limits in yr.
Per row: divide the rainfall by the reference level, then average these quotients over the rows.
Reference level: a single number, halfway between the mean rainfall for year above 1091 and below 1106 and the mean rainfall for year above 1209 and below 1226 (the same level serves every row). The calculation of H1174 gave 1.01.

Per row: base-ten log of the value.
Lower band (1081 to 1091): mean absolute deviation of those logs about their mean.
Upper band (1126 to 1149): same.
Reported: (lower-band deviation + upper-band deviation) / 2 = 0.016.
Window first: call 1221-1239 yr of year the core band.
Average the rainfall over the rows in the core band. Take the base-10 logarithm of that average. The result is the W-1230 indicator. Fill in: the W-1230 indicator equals 0.677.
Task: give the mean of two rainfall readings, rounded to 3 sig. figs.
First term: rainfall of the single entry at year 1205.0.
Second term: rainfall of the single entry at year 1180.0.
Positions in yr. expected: 4.82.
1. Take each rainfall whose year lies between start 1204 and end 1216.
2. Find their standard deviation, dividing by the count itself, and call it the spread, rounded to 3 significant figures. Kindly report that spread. 0.208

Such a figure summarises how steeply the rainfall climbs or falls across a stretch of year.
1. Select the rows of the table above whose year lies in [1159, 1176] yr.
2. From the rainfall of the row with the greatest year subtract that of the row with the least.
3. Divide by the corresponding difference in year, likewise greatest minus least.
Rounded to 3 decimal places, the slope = -0.015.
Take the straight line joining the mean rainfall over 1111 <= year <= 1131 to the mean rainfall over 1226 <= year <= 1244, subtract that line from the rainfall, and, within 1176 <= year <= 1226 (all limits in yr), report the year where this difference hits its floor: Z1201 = 1185.0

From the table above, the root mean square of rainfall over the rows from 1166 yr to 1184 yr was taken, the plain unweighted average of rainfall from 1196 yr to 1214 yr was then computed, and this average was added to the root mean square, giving 9.61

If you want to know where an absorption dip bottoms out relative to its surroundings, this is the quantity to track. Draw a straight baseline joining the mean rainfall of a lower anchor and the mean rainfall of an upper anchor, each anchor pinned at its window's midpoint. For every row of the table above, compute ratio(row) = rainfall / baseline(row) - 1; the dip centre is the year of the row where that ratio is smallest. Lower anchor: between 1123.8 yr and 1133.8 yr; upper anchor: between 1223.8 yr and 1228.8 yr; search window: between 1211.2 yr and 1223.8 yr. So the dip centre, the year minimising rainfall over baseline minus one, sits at 1222.5 yr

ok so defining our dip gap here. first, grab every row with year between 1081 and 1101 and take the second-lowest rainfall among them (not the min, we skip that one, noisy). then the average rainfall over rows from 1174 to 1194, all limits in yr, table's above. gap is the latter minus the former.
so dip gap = 2.43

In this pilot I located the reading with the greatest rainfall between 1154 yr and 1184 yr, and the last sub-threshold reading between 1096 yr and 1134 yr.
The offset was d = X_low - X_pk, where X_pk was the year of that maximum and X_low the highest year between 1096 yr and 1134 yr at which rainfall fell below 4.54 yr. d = -27.5 yr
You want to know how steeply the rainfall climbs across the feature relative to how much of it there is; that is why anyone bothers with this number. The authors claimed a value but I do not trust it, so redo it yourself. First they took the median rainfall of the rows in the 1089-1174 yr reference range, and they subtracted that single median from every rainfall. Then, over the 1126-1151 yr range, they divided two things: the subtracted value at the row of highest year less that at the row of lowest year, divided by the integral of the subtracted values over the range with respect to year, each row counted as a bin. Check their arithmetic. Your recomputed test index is -0.13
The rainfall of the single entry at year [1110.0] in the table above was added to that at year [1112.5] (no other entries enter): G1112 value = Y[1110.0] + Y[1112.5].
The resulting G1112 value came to 9.4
